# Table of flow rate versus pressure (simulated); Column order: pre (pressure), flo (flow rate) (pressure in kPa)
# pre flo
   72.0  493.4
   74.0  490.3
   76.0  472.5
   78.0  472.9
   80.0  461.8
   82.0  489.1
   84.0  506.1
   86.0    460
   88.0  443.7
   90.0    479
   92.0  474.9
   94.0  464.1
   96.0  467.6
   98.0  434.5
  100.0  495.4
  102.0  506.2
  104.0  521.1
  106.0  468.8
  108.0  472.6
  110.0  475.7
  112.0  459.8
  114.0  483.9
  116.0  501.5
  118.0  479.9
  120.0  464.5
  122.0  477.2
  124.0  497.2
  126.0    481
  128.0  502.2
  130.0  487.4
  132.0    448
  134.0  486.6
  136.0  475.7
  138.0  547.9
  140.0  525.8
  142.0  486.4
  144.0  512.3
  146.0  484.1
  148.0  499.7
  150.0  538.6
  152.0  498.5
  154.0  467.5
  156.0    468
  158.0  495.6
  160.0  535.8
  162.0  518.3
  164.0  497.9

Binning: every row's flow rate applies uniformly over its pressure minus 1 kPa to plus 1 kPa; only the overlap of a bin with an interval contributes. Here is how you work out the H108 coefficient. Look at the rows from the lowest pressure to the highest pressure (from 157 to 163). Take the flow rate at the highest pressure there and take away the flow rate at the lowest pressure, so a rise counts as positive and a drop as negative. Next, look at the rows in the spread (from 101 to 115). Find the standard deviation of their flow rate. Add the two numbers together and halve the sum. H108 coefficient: 22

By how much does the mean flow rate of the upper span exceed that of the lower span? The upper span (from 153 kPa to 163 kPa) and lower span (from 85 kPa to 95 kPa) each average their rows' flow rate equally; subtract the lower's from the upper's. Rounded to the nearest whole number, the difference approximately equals 33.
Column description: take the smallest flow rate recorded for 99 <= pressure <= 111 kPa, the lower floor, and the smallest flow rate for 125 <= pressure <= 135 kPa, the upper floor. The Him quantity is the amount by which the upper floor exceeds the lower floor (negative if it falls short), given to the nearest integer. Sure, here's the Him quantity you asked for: -21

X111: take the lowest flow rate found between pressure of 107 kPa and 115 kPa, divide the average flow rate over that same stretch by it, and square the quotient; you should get 1.06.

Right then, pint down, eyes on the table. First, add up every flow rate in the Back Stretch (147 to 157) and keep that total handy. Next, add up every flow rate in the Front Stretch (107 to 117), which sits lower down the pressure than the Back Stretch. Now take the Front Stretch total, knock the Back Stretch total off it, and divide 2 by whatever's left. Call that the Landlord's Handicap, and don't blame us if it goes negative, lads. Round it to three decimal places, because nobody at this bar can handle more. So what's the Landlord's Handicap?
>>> -0.025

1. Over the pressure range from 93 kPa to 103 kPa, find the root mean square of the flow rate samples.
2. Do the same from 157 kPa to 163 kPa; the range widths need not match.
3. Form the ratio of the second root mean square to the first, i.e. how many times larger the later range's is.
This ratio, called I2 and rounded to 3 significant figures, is 1.09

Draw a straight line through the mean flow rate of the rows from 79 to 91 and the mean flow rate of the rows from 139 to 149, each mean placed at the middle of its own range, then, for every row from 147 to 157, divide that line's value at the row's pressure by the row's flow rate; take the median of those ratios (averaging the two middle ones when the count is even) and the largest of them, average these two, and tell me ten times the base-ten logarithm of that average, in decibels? 0.208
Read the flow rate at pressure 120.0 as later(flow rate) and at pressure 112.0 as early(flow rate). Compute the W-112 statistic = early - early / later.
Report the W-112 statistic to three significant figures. 459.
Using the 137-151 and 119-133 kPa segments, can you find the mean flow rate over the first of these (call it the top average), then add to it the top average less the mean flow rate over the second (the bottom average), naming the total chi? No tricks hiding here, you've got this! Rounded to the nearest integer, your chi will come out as 547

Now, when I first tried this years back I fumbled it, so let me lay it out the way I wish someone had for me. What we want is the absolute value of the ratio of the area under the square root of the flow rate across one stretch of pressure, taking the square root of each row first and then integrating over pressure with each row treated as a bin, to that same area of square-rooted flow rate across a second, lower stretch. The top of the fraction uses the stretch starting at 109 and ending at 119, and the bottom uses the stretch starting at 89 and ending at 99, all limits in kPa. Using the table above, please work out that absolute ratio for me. 1.02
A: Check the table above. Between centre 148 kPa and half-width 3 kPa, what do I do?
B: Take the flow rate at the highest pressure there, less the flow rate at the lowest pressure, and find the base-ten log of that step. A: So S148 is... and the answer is 1.74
